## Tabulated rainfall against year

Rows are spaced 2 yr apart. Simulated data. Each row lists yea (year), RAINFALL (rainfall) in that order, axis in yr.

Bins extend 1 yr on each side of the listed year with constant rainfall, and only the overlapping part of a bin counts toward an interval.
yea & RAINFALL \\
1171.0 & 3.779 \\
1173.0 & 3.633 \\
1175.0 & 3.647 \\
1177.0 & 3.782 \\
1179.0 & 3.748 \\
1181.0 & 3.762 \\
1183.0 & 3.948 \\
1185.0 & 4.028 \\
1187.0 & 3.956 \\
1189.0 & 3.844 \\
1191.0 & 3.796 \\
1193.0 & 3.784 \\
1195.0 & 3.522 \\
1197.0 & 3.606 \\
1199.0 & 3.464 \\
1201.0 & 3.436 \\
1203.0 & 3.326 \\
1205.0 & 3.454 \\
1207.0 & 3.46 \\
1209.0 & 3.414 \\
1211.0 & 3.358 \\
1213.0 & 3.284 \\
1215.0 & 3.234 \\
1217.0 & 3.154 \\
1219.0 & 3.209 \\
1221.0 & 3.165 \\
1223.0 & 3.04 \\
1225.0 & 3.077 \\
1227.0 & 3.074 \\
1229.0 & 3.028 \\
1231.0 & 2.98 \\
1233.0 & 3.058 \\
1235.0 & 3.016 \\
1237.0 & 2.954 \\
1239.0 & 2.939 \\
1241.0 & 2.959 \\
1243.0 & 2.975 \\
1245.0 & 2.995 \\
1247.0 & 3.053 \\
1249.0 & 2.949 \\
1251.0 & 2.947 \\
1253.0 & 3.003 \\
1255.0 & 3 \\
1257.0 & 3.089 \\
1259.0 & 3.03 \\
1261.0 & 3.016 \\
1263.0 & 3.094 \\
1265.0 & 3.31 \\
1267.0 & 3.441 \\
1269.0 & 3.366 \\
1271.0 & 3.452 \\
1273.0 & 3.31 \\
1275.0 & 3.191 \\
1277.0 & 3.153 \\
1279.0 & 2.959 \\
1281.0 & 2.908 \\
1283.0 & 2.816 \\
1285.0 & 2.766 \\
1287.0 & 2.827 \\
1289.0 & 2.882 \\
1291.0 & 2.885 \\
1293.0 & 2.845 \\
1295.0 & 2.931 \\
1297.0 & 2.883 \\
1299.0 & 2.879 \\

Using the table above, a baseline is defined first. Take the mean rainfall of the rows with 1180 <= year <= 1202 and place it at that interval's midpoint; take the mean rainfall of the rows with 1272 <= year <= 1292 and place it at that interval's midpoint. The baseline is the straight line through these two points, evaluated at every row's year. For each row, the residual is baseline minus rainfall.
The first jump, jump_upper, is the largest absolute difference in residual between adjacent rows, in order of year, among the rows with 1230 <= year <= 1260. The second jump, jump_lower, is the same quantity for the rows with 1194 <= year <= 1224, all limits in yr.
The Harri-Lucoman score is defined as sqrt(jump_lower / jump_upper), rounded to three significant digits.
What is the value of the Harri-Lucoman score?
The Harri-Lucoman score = 1.17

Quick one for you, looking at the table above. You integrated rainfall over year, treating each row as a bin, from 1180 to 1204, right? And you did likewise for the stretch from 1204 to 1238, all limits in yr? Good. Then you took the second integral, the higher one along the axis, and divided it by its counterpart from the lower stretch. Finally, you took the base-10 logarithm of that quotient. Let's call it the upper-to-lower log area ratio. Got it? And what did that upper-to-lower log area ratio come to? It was 0.1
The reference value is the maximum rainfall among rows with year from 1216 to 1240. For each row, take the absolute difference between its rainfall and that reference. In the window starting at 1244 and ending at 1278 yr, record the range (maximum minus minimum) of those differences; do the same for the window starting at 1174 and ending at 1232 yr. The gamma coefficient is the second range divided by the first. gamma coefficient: 3.4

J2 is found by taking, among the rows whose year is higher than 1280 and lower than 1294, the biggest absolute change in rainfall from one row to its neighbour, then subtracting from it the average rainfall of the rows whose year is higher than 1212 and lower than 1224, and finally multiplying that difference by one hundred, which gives -309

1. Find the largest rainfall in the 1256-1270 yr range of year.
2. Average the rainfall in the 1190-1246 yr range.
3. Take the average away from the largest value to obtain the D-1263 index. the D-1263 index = 0.2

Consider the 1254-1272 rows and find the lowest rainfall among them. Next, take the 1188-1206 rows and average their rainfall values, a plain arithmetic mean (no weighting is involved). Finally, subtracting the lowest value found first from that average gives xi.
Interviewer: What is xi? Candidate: 0.58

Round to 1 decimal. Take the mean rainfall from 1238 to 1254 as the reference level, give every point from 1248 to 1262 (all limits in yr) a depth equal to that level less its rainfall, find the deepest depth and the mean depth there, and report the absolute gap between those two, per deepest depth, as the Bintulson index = 1.9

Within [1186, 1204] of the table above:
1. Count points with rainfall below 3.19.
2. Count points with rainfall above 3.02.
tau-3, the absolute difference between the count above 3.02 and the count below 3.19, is 9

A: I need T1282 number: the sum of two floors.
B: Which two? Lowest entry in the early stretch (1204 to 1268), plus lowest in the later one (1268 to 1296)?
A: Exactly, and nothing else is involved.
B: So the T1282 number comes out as 5.7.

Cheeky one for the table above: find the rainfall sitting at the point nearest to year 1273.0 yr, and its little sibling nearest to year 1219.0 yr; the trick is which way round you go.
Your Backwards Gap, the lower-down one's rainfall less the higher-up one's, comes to -0.10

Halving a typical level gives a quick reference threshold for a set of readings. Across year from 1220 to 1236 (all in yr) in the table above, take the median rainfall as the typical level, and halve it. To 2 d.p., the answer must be 1.52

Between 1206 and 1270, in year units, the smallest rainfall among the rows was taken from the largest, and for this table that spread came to 0.5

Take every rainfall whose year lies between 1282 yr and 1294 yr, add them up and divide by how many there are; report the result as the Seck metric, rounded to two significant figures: 2.8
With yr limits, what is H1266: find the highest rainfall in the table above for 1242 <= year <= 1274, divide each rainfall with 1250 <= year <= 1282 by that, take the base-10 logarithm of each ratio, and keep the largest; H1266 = 0.00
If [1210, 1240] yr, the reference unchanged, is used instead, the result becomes -0.01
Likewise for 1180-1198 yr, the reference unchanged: 0.07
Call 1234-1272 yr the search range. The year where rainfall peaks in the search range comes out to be 1271.0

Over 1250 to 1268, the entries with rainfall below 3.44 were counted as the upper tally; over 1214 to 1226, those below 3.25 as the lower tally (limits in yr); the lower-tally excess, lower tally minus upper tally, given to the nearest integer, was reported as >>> -2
